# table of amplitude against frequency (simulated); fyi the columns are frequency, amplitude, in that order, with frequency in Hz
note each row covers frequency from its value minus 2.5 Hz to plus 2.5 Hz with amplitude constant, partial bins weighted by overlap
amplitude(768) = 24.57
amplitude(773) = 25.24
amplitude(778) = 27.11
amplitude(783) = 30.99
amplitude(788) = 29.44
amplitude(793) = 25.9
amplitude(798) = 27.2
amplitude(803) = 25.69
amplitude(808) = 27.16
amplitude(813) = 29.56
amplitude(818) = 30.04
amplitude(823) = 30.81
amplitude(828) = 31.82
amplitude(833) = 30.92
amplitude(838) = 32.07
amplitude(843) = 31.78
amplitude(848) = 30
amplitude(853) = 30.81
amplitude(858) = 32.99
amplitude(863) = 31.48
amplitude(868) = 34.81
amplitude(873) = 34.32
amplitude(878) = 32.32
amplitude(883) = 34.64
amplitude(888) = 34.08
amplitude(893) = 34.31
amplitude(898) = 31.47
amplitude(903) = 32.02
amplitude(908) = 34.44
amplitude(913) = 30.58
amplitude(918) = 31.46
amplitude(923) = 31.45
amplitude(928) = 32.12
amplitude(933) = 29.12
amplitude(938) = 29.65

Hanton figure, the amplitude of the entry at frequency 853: 30.81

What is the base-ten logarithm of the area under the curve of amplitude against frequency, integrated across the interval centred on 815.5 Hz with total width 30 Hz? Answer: 2.94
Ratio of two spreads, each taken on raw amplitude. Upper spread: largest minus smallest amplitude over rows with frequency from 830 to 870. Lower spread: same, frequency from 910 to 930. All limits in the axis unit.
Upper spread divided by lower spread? 3.1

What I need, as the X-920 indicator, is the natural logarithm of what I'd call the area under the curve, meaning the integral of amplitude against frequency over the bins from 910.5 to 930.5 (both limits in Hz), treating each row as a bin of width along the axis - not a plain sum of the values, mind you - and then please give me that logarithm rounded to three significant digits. 6.44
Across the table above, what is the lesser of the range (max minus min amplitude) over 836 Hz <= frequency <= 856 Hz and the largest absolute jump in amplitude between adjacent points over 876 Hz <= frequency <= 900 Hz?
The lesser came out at 2.07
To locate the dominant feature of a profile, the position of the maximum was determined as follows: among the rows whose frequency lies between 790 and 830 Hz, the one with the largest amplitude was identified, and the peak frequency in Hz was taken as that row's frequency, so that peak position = 828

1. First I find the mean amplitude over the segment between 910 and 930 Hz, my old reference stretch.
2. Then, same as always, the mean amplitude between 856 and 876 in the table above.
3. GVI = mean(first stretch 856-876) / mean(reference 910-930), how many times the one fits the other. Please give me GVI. 1.06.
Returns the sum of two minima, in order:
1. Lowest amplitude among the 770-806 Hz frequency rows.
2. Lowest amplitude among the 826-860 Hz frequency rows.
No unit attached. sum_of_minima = 55.2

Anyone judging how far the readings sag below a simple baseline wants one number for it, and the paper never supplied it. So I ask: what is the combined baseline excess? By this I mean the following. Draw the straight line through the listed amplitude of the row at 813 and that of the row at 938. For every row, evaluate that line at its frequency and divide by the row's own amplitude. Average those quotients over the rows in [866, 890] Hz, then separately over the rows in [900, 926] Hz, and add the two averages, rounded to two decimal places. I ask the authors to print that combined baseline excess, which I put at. 1.80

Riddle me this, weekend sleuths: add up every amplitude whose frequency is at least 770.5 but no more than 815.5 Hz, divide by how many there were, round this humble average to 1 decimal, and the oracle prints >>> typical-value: 27.6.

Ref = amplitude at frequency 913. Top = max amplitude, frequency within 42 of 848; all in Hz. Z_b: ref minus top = -4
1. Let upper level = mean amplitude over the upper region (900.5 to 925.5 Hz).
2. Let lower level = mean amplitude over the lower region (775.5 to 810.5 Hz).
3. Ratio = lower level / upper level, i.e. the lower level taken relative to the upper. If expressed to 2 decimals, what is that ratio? 0.86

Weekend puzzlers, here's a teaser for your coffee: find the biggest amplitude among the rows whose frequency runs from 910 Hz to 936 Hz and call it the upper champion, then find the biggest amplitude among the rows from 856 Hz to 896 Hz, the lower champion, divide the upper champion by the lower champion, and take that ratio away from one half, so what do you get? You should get -0.42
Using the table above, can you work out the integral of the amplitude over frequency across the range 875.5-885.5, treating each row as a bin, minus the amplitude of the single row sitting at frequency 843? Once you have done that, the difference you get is 303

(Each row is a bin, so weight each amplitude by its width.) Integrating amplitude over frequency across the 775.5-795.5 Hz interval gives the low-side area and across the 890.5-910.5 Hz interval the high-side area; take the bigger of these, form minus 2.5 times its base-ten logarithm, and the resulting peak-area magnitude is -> -7.051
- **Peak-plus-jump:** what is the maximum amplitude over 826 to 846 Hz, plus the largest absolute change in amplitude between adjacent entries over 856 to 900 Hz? 35.4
